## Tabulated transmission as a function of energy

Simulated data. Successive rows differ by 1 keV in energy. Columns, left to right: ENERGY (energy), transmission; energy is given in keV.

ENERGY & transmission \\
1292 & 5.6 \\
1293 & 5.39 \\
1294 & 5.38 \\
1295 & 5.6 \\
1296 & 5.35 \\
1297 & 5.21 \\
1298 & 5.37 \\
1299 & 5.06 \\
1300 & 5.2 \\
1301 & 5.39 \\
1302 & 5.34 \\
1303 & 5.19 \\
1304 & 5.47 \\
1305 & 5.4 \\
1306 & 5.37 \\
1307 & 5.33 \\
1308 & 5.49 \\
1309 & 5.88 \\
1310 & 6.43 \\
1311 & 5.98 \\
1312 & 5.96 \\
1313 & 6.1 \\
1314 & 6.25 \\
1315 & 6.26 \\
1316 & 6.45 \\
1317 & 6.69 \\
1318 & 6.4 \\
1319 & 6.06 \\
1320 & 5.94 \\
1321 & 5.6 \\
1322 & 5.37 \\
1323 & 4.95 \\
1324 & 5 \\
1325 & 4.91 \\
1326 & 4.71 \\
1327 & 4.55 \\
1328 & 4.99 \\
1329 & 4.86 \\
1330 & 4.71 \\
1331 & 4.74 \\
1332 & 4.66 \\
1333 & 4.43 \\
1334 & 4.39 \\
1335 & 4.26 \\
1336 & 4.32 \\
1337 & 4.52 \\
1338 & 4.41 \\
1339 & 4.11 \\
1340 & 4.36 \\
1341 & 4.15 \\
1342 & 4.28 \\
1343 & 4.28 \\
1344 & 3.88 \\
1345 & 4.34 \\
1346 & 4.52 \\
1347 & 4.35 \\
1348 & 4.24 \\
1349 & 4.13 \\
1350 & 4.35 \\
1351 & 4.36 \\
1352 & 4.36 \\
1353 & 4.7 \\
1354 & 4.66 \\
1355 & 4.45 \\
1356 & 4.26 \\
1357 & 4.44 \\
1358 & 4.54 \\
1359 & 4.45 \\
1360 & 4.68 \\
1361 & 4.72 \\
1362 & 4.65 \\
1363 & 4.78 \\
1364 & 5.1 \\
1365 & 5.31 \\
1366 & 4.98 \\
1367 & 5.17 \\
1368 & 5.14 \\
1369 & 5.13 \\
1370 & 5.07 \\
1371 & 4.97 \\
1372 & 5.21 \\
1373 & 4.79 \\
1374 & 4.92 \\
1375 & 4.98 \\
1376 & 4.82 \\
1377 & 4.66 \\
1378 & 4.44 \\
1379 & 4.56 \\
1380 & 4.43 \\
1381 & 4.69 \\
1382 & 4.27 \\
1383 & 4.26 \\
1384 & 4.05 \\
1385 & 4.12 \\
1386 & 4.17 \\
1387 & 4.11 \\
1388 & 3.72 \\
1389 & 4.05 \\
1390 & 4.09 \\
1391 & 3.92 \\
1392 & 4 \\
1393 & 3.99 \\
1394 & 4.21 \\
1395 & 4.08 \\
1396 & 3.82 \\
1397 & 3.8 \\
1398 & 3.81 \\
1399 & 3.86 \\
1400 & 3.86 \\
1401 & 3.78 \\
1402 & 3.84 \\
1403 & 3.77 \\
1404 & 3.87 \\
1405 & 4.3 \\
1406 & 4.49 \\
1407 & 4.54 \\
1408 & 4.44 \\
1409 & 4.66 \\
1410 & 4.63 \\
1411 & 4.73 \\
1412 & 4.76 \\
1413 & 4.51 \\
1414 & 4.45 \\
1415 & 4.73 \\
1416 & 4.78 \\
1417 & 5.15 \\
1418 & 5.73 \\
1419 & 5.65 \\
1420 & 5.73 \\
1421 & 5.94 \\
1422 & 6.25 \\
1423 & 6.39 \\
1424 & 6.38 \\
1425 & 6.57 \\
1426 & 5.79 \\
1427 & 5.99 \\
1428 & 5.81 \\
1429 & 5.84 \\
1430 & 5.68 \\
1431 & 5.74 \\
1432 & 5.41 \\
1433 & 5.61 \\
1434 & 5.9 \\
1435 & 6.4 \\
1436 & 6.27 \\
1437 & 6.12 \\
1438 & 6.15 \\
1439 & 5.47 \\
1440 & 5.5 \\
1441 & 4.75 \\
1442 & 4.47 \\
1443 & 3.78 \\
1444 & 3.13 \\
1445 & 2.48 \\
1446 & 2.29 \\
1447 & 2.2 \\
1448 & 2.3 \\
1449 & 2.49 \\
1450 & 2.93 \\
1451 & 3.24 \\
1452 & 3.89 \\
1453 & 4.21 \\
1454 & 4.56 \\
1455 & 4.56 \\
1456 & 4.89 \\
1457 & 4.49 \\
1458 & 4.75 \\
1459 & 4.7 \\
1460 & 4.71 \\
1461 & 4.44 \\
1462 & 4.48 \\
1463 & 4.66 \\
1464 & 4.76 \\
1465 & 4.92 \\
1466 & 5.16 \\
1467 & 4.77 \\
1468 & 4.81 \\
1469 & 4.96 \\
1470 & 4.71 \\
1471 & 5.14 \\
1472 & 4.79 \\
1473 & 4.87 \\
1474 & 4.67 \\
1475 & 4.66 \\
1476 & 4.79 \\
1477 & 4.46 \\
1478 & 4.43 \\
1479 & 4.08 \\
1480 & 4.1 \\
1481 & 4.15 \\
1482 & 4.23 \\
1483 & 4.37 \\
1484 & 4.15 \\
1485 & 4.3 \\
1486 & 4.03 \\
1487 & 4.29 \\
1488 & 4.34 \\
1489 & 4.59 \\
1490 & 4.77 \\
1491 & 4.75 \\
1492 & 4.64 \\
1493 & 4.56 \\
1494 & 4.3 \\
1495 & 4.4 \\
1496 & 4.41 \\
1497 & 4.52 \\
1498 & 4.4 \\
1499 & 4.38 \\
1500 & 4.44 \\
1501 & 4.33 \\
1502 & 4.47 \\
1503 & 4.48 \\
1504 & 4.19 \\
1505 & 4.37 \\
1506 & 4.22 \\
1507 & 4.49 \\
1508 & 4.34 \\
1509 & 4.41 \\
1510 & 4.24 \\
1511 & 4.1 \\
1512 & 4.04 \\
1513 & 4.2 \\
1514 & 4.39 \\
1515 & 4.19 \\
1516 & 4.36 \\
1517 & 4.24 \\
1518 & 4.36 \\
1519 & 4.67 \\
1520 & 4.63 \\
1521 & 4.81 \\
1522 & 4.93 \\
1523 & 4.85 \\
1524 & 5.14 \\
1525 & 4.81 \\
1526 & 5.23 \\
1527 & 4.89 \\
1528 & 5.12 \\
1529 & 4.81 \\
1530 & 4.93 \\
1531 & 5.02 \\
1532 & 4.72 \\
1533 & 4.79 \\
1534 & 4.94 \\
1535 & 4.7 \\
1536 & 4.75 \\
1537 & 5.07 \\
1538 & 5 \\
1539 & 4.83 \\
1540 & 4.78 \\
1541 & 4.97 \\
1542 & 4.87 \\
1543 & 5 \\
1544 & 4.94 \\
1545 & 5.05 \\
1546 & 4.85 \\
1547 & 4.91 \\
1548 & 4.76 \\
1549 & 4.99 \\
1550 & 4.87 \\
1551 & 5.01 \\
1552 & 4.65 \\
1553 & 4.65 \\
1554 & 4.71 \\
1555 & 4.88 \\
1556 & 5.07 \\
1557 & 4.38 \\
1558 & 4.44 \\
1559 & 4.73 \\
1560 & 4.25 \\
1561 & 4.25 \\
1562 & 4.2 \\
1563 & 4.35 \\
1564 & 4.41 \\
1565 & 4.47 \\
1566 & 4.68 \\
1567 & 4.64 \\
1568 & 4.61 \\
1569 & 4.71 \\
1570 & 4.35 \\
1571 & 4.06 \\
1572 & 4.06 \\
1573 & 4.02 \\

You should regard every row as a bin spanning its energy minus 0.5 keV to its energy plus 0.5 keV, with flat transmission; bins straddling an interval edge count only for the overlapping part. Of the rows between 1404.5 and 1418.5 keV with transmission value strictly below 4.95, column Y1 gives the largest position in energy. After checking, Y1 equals 1416 keV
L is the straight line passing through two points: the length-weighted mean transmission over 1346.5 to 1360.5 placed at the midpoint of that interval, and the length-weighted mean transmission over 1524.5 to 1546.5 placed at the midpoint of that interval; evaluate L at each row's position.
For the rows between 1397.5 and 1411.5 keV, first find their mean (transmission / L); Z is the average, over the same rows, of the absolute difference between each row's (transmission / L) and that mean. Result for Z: 0.076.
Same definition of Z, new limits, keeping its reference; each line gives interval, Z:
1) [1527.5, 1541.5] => 0.024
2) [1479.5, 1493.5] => 0.041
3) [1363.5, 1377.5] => 0.034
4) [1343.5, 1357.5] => 0.030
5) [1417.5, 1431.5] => 0.055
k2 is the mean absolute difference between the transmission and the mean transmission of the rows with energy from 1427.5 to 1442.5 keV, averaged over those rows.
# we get 0.38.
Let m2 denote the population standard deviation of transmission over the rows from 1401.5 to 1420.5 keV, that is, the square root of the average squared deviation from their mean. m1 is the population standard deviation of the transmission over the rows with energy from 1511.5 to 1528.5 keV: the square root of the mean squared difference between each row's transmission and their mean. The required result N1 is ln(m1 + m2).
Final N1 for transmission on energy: -0.1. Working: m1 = 0.4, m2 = 0.56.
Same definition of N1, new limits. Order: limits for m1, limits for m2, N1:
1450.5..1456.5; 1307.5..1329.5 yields 0.2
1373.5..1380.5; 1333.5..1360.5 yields -1.0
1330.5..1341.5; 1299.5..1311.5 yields -0.6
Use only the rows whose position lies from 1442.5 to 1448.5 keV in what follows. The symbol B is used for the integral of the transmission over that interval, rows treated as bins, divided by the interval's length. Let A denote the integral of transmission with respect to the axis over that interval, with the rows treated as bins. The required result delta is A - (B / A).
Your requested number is 16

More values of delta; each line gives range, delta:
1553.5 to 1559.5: 28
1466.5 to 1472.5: 29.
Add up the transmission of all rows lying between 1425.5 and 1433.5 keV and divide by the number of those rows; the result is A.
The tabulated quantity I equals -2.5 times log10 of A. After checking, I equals -1.90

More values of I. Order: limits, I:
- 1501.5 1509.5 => -1.60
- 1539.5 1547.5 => -1.73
